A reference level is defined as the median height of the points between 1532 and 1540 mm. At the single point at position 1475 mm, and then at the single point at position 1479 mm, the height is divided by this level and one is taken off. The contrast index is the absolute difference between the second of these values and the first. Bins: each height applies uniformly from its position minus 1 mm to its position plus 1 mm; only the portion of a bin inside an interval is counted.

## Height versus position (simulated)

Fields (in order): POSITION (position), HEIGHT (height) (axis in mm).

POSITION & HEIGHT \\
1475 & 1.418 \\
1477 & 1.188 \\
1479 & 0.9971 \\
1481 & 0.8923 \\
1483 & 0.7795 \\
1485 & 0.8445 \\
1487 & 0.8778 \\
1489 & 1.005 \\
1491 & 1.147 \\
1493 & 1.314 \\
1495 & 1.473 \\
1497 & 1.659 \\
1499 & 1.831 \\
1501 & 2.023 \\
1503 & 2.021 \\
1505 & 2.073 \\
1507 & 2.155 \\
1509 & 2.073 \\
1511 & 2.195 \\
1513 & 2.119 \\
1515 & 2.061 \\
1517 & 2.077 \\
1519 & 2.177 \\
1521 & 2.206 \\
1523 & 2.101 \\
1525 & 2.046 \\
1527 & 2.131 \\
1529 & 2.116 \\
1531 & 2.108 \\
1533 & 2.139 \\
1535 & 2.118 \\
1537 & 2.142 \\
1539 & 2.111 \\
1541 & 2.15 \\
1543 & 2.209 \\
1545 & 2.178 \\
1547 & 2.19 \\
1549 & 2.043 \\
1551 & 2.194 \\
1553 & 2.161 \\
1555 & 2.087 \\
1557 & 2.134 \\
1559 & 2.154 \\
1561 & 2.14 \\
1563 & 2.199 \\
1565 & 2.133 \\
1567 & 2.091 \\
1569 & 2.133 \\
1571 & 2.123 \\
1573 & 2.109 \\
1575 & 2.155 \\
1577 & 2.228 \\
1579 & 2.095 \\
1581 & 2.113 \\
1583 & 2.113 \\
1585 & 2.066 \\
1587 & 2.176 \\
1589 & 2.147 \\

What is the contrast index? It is 0.20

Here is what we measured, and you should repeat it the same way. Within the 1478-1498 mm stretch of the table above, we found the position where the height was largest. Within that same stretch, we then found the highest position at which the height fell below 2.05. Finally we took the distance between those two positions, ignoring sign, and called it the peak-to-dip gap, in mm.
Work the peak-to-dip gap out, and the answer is 0 mm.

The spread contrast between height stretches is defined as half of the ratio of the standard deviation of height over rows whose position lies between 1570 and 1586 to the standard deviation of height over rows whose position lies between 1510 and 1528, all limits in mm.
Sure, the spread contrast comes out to 0.41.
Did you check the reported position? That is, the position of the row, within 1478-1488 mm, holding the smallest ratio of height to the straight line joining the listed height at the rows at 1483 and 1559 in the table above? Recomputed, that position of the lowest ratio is 1483 mm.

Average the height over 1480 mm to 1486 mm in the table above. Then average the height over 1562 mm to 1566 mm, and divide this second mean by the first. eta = 2.6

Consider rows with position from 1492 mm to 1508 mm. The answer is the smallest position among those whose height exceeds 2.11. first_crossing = 1507 mm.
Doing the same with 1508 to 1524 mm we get 1511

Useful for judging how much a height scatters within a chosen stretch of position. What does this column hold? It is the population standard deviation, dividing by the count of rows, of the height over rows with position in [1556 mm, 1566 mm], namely 0.02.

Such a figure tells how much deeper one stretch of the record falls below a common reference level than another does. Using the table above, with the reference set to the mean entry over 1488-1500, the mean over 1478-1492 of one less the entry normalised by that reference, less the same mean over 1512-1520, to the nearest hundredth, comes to 0.84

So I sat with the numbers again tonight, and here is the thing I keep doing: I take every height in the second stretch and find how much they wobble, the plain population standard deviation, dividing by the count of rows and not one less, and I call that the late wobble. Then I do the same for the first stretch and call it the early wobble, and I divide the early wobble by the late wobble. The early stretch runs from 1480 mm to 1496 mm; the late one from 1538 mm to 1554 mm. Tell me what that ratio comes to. 5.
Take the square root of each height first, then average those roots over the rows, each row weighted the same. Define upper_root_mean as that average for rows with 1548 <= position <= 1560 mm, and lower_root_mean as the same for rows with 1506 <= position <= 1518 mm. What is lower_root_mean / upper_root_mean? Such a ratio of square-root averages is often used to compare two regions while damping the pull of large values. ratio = 1.00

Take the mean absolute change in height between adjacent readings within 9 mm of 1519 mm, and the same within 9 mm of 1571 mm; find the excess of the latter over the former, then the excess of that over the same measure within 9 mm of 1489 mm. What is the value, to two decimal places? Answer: -0.14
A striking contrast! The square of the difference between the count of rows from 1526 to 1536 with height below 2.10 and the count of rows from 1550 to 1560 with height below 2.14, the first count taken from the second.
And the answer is 4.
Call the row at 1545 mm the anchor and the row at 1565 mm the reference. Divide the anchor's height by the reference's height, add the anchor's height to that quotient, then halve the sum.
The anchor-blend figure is 1.600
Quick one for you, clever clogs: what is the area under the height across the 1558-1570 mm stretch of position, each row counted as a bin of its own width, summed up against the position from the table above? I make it 26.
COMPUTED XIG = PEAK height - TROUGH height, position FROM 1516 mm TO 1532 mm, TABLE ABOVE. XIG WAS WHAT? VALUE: 0.16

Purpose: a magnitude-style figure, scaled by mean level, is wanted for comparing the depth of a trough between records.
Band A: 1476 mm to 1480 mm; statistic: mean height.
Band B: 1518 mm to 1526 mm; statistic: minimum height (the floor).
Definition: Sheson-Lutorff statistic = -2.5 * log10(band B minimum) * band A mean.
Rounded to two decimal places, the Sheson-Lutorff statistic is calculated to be -0.85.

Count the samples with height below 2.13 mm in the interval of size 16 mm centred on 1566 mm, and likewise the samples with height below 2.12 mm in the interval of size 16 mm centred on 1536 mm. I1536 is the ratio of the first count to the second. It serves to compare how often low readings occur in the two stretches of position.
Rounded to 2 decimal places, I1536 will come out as 0.75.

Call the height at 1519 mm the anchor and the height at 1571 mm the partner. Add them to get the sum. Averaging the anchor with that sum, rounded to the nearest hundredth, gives 3.24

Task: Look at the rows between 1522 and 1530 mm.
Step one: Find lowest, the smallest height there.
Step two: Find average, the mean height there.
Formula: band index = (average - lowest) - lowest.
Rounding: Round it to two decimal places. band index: -1.99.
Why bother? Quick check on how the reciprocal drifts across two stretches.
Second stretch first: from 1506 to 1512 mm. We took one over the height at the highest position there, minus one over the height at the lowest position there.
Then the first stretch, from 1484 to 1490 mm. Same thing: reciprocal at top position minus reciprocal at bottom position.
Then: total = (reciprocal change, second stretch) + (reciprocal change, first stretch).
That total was -0.198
